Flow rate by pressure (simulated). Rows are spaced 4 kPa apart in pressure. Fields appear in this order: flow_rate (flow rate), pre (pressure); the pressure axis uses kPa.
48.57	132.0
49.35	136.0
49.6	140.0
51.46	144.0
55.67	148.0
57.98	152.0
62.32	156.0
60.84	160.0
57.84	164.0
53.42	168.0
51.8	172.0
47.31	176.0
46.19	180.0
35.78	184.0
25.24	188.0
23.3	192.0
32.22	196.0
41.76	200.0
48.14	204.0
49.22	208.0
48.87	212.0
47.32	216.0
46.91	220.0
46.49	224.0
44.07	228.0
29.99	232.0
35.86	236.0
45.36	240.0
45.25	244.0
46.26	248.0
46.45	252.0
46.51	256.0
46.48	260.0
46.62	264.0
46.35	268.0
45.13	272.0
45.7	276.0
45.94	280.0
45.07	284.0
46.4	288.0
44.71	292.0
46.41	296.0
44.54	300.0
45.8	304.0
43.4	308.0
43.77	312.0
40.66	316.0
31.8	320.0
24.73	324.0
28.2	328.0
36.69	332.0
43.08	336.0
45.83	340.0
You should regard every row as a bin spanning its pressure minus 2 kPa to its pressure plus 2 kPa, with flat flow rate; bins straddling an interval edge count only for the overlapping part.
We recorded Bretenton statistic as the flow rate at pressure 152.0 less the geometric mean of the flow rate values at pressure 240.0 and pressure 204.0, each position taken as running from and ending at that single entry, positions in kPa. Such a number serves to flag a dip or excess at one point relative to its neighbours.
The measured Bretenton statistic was 11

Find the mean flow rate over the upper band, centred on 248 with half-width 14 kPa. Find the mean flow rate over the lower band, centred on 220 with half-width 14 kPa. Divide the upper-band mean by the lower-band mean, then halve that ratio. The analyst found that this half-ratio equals 0.499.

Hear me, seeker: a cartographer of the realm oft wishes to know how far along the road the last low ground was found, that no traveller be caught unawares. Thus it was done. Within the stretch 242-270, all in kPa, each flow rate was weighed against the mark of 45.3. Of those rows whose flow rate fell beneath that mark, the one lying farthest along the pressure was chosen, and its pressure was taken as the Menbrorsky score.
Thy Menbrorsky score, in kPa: 244.0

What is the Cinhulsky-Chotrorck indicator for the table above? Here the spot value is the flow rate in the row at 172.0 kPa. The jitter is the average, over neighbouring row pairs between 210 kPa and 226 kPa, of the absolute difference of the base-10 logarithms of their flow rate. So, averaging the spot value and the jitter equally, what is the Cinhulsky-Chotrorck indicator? 25.9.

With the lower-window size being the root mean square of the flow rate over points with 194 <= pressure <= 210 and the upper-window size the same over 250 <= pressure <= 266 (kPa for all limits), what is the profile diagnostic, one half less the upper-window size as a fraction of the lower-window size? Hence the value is -0.57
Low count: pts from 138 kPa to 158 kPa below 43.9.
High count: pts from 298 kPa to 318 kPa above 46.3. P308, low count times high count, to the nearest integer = 0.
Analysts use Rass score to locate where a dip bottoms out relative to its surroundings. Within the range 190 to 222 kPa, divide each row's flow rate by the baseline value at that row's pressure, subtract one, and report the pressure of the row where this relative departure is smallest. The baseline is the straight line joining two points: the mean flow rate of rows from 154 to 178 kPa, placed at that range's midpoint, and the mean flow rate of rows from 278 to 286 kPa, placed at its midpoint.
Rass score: 192.0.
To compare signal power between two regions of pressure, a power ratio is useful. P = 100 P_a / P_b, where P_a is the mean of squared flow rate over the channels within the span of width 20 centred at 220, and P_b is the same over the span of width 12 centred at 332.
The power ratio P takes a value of 164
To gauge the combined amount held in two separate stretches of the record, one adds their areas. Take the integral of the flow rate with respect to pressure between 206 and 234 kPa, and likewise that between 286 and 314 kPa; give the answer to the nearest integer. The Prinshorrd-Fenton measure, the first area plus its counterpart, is 2512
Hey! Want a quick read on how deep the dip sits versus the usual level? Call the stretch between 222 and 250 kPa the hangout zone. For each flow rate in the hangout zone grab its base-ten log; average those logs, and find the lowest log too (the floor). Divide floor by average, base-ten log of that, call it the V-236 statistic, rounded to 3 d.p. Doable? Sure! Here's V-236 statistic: -0.039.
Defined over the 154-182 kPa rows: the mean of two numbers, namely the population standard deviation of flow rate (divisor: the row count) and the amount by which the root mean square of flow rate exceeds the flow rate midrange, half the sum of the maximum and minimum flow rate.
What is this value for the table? 3.1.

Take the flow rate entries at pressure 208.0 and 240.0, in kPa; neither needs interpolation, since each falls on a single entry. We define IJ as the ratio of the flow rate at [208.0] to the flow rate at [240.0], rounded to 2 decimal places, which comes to 1.09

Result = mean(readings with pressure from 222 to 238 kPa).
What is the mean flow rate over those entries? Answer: 39.1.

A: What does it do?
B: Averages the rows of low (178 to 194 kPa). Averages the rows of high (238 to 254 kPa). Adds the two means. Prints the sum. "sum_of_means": 78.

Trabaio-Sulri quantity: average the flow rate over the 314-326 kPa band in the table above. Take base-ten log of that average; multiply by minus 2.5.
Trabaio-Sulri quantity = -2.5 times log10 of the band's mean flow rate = -3.78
